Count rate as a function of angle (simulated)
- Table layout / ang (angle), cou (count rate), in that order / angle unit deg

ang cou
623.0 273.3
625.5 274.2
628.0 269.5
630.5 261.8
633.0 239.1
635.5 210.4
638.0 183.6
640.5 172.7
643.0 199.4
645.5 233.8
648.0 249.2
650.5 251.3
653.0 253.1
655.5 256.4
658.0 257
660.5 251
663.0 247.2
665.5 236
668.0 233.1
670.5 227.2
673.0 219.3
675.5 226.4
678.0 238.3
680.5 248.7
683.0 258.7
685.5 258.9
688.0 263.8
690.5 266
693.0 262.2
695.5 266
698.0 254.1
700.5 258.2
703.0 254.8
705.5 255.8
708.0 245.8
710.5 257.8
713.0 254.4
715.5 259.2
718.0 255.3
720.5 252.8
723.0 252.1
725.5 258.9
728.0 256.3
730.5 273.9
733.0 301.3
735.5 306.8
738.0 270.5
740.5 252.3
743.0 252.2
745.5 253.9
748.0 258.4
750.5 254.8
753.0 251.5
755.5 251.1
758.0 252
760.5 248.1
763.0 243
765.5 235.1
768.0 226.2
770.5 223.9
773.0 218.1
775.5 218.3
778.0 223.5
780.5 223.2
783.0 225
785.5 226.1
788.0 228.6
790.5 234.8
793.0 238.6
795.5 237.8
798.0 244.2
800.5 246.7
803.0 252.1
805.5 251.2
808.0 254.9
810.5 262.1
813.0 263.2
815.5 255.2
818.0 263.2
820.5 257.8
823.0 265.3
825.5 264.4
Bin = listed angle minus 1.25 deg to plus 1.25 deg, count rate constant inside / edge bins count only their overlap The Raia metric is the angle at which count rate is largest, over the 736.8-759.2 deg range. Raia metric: 738.0 deg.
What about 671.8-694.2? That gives 690.5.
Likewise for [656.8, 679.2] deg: 658.0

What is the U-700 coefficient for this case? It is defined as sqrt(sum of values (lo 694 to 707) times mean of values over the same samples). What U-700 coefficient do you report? 576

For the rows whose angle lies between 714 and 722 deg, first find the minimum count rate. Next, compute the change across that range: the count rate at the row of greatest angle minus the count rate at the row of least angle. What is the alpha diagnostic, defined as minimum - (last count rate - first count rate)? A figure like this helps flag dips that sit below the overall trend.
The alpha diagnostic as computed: 259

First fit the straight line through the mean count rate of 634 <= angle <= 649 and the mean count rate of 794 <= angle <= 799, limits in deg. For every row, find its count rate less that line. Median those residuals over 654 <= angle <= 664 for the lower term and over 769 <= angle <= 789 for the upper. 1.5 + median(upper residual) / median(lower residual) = 1.2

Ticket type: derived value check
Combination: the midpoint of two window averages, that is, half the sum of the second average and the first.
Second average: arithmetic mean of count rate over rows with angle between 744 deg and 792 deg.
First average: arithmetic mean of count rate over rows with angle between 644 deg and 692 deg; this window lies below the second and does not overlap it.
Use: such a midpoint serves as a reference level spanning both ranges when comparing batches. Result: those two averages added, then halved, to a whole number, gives 241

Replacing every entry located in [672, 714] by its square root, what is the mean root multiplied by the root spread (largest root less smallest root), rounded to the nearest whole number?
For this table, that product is 24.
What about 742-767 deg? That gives 12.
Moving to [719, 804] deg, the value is 43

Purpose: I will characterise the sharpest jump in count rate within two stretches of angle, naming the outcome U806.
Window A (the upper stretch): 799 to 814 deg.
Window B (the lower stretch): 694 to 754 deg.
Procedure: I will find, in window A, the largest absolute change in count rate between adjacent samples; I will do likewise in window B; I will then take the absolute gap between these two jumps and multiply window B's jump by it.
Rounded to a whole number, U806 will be 1056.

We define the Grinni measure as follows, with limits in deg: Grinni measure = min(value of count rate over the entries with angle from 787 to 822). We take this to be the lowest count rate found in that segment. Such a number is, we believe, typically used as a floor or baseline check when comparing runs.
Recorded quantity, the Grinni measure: 228.6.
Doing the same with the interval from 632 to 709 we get 172.7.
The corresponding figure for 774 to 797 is 218.3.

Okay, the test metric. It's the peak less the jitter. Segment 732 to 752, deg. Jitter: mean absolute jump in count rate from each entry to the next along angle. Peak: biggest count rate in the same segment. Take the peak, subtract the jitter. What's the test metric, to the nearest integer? 297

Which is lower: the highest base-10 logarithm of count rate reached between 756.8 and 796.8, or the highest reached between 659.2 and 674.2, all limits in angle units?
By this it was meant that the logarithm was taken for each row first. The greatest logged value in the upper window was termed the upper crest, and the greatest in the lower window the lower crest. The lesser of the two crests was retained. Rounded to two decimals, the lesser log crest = 2.40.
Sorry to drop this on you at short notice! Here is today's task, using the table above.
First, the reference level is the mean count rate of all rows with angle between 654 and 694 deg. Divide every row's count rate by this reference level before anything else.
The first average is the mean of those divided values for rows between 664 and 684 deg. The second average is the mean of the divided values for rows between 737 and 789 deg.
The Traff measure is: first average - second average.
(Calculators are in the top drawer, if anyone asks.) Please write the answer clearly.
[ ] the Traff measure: -0.016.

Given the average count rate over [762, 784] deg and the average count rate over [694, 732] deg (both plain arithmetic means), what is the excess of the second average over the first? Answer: 31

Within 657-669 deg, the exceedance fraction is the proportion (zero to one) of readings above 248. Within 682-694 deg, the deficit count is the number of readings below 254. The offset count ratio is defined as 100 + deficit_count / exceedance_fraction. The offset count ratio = 100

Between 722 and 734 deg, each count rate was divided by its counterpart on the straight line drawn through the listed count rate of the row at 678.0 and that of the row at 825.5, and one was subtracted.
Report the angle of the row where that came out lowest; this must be 723.0 deg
